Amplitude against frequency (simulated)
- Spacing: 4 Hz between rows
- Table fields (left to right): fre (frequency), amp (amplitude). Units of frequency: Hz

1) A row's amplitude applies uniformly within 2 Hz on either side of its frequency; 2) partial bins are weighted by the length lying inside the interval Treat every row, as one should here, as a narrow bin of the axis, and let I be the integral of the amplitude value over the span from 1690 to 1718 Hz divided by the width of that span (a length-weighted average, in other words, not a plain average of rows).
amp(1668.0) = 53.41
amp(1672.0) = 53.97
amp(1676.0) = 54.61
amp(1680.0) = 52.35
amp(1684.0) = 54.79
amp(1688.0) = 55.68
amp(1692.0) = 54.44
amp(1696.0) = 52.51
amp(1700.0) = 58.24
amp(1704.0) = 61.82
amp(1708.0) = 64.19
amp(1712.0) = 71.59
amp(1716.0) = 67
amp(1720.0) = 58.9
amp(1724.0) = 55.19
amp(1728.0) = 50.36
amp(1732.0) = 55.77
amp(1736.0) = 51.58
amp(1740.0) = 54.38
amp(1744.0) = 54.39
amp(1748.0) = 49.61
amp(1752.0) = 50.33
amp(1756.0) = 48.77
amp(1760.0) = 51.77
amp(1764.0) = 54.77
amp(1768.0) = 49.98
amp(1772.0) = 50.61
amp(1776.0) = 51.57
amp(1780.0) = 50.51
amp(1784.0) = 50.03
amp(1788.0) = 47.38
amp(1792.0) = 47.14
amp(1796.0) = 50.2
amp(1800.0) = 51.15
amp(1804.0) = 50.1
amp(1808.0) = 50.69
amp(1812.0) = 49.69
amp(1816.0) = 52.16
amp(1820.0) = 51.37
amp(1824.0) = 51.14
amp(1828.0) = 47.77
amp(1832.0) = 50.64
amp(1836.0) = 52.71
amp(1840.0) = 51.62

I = 61.4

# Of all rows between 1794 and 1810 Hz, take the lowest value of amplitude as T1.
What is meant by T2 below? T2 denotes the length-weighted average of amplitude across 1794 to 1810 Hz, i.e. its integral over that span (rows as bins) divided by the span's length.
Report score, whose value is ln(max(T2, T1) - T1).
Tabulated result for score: -0.8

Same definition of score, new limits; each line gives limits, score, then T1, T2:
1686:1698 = 0.5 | 52.51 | 54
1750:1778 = 0.9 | 48.77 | 51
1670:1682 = 0.3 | 52.35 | 54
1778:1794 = 0.5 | 47.14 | 49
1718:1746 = 1.4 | 50.36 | 54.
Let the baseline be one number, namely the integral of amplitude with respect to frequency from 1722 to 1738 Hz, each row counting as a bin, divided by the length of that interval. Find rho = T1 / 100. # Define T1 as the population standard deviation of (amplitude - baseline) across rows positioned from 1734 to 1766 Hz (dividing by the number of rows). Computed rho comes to 0.022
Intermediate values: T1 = 2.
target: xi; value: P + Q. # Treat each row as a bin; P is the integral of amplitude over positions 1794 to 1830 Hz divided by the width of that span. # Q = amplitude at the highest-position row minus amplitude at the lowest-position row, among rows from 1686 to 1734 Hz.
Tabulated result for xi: 50.6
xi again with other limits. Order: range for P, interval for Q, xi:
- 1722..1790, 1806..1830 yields 48.7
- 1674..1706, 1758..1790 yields 51.2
